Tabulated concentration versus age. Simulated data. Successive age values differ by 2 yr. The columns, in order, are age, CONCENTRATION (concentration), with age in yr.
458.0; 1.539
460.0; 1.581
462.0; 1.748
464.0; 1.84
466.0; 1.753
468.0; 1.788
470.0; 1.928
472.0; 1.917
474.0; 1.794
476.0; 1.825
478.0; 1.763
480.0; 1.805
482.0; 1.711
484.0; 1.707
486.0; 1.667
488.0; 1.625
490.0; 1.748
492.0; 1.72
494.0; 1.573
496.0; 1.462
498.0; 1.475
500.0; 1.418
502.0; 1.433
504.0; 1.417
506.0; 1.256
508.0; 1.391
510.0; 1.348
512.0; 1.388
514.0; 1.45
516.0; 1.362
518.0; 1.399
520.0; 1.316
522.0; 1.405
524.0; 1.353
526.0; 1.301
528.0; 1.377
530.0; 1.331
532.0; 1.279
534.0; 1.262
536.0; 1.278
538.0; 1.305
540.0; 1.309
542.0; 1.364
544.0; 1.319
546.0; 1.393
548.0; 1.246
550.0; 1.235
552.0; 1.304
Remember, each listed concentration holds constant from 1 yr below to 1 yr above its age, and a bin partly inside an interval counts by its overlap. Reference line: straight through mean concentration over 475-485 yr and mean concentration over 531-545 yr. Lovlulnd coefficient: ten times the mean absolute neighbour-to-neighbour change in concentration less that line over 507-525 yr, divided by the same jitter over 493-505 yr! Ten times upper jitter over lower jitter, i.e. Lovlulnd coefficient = 15.7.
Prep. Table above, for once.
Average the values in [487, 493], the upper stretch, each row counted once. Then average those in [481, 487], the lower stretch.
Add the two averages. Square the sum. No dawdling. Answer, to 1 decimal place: 11.5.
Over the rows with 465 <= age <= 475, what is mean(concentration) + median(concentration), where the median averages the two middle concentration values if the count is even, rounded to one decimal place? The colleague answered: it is 3.6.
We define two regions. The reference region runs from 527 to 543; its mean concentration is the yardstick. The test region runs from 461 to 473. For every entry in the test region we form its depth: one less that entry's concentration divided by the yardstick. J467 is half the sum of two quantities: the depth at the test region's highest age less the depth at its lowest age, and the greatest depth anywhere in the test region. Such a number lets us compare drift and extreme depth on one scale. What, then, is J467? -0.23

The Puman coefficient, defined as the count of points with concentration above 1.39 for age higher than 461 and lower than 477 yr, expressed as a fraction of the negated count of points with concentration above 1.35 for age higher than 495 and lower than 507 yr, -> -1.6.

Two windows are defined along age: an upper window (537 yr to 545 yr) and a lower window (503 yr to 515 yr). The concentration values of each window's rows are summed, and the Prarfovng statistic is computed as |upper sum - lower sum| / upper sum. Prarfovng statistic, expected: 0.56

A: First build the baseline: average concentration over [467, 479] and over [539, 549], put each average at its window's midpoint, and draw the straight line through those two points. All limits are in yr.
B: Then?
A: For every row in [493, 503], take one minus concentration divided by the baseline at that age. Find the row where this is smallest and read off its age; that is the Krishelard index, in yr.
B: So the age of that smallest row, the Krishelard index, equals 494.0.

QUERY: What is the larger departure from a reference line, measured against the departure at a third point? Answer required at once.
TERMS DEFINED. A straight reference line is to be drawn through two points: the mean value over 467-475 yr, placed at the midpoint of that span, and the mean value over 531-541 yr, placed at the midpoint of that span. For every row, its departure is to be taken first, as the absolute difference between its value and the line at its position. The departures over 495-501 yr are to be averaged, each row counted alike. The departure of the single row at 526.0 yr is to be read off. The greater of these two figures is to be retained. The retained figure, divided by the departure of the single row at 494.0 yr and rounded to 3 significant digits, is 2.05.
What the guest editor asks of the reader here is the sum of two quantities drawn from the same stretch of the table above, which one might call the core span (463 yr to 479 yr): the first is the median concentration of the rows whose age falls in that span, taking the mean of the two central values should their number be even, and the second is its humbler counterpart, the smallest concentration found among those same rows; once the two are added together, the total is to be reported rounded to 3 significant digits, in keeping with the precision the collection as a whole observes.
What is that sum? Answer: 3.56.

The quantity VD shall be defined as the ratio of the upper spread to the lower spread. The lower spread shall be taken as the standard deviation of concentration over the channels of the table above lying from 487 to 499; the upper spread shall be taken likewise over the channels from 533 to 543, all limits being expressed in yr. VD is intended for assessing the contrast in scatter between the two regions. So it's 0.32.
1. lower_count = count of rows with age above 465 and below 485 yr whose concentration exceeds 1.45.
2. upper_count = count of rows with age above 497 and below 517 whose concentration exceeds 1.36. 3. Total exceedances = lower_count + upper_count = 18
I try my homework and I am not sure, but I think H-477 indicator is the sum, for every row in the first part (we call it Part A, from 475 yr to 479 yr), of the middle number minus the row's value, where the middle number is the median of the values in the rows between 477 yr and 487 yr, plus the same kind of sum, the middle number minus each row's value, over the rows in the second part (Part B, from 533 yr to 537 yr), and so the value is 0.72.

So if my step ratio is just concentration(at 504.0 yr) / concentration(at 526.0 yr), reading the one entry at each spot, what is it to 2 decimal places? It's 1.09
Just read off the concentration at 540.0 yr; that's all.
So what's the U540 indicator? 1.309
